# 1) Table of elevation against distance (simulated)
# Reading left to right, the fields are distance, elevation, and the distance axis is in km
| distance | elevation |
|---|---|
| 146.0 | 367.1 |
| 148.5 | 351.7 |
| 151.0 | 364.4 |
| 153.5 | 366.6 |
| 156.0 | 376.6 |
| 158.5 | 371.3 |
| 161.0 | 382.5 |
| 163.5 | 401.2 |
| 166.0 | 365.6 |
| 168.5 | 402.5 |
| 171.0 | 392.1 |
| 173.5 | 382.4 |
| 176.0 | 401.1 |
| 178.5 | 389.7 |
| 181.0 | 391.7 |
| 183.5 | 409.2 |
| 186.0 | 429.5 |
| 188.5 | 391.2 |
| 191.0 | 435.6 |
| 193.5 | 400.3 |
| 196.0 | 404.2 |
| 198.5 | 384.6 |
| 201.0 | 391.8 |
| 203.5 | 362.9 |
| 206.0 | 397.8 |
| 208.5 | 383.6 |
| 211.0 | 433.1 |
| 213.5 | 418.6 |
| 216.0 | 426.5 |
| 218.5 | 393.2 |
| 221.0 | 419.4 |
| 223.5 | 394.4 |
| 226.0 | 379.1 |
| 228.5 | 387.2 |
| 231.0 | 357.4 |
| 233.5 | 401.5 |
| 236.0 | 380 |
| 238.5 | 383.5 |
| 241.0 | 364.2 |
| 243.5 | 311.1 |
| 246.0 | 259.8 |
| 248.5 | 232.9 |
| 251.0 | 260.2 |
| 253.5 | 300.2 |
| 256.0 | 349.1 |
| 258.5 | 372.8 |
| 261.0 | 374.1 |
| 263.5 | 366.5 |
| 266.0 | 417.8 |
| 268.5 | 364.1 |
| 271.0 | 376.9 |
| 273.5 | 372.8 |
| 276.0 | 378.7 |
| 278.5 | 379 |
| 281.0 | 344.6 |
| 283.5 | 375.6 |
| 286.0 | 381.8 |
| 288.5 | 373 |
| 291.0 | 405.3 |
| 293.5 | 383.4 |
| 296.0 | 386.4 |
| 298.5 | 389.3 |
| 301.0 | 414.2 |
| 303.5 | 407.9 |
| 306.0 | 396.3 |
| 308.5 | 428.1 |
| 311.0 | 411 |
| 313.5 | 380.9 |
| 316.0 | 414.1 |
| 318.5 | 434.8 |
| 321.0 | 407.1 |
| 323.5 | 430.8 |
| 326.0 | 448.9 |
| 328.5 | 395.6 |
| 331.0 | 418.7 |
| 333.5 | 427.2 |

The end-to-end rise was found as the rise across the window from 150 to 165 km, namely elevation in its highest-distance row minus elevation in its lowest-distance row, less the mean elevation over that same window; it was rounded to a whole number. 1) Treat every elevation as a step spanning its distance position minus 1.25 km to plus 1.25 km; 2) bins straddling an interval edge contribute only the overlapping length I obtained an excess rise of -340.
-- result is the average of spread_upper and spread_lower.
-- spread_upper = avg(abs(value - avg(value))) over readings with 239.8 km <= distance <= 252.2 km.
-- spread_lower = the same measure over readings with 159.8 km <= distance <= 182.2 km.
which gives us 25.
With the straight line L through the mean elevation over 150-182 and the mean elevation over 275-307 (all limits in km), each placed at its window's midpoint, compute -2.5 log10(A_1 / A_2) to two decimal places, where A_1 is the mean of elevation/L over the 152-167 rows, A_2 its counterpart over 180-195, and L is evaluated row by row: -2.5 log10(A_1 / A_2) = 0.09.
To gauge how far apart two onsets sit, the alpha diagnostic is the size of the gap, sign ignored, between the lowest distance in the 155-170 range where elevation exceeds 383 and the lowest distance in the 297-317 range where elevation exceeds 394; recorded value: 137.5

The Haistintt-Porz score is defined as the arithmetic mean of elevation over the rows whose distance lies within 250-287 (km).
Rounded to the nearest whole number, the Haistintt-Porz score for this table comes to 361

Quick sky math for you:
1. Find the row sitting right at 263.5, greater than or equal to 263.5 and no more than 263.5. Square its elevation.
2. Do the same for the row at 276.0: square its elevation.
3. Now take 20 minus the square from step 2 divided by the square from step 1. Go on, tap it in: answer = 18.9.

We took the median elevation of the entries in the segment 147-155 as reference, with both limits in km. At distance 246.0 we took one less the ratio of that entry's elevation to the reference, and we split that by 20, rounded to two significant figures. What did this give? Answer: 0.014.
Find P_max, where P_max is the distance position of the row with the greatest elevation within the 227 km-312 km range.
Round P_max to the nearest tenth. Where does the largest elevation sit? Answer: 308.5 km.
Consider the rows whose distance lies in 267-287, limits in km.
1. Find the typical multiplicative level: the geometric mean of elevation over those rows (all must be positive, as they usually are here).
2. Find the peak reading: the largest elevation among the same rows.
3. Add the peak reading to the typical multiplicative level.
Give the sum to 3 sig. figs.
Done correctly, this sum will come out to 753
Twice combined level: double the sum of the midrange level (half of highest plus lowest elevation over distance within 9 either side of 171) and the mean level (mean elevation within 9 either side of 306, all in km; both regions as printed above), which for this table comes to 1576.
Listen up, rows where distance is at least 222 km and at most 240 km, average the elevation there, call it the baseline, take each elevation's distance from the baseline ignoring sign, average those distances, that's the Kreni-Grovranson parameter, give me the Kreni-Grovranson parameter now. 9.5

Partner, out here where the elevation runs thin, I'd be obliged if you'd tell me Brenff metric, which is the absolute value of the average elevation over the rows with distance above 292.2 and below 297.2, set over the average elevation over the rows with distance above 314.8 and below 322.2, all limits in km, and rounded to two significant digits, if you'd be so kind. 0.92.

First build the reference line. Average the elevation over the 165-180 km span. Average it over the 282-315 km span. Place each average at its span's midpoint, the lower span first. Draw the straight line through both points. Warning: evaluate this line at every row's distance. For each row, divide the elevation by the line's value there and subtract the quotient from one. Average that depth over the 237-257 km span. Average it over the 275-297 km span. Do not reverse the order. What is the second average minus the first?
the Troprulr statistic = -0.18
